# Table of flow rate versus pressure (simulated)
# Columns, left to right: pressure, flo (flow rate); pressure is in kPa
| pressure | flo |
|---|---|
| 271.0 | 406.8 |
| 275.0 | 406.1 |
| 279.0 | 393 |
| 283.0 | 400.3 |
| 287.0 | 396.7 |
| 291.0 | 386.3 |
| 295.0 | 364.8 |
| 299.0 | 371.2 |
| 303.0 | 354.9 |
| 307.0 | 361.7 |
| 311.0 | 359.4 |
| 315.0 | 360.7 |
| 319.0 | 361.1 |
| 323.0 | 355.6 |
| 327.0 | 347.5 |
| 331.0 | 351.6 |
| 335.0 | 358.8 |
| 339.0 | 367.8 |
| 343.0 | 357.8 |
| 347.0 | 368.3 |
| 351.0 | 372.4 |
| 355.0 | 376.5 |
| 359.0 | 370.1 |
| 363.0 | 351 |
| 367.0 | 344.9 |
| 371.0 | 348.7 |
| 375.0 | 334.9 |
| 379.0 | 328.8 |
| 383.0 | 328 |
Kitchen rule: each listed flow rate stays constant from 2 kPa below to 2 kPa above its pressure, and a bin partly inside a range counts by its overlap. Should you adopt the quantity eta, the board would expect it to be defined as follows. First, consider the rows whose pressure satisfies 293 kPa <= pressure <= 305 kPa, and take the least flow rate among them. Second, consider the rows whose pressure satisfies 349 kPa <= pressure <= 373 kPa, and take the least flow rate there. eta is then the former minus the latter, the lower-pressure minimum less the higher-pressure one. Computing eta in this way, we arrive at 10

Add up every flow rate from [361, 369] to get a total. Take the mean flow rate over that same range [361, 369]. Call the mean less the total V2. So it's -348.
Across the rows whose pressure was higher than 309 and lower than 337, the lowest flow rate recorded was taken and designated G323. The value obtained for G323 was 347.5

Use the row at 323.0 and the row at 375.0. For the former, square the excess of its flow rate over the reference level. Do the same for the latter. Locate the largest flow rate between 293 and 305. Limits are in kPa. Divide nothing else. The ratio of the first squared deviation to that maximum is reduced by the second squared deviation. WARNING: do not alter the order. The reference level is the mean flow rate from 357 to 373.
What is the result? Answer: -352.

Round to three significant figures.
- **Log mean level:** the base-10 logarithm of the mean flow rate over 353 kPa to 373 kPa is 2.55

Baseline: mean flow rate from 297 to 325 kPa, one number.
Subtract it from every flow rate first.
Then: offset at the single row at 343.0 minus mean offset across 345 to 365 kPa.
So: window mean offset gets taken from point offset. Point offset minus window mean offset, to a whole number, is -10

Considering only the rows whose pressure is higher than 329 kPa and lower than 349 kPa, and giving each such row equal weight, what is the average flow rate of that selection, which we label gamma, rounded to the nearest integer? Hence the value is 361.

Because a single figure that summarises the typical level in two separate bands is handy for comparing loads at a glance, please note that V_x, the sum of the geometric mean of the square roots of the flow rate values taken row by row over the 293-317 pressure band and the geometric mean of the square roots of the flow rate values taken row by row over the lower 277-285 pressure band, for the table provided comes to 38.9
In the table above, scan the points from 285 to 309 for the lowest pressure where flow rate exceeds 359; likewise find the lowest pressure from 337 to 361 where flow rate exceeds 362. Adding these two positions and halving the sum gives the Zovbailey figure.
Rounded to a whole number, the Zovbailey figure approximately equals 313 kPa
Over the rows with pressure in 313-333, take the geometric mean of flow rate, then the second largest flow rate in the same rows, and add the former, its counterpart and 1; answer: 717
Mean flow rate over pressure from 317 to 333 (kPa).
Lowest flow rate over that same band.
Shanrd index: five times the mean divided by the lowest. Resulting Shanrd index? 5.09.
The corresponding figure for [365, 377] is 5.12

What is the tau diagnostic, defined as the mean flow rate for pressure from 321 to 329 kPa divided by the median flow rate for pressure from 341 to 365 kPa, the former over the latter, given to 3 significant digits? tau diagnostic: 0.952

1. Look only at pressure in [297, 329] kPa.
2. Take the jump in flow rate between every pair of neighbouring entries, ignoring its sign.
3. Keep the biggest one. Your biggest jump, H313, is 16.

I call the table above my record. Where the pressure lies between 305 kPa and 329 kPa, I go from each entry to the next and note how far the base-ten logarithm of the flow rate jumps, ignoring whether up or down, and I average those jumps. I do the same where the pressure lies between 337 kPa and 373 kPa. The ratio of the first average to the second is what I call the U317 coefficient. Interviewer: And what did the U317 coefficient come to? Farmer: 0.45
